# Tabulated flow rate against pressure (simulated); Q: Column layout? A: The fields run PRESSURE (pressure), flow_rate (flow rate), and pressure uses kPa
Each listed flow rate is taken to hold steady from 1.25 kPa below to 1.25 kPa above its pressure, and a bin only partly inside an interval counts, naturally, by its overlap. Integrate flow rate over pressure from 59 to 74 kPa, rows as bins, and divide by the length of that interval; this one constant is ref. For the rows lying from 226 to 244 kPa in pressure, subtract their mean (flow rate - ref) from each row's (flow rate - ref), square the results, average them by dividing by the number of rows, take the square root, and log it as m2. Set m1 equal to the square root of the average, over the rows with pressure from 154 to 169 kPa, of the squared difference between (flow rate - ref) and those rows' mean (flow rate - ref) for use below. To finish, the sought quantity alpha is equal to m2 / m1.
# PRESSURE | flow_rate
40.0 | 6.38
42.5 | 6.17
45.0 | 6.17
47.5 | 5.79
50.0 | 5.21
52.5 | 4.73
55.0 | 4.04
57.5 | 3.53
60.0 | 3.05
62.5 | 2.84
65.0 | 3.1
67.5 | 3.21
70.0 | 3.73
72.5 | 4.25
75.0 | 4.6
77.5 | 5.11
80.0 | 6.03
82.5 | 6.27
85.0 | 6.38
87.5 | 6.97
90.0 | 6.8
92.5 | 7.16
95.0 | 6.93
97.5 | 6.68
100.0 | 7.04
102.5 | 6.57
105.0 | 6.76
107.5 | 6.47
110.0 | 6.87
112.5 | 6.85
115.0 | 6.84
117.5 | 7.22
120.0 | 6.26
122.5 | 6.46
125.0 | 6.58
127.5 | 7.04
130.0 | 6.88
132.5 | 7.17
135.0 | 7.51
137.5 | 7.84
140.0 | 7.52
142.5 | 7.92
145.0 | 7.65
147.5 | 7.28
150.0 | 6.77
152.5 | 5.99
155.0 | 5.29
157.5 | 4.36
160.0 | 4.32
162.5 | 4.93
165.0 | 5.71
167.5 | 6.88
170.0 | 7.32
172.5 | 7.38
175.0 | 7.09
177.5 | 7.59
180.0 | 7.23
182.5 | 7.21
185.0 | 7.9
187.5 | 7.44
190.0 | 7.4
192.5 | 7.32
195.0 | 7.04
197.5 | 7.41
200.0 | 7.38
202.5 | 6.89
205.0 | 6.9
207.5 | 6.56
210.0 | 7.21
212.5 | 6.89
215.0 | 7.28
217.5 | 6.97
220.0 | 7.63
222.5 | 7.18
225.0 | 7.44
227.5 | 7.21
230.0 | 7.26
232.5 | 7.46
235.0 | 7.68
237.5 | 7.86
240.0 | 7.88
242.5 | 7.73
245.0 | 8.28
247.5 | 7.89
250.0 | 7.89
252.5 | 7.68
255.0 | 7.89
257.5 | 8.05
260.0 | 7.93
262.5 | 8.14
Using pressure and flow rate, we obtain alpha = 0.29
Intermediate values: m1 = 0.9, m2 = 0.25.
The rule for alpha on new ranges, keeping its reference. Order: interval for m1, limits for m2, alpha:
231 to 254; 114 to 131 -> 1.48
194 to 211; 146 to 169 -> 3.67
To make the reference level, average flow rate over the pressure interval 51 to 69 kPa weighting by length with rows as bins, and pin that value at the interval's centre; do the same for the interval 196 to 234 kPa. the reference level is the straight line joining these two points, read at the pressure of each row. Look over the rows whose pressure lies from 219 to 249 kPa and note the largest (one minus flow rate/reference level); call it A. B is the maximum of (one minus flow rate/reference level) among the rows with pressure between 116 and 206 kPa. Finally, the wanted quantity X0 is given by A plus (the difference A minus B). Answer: -0.19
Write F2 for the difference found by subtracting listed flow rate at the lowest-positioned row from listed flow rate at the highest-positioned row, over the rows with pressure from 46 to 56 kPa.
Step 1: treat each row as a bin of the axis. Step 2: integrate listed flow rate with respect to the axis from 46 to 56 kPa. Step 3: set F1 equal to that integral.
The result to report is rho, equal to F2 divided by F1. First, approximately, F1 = 50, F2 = -1.75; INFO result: -0.035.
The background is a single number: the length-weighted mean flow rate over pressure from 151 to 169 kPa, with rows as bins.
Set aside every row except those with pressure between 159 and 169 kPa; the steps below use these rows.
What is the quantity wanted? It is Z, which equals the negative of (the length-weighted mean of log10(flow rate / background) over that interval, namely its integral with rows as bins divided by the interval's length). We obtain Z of -0.004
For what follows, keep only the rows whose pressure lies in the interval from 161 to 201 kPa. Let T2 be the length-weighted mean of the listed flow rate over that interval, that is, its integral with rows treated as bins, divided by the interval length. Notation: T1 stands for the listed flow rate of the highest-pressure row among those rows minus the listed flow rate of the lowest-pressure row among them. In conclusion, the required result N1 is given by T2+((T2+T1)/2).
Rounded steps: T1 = 2.45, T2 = 7.1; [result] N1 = 11.8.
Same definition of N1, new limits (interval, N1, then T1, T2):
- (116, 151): 10.5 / -0.45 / 7.2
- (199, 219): 10.3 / -0.41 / 7.0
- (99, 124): 9.8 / -0.58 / 6.7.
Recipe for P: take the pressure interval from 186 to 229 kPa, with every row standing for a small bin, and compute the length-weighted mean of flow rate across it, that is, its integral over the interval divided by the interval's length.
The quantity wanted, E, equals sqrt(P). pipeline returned 2.68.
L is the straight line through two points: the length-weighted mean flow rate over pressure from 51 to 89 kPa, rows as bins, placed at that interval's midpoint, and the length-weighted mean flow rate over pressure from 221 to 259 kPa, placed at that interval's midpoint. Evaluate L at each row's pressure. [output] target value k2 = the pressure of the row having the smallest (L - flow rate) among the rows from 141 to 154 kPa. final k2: 142.5 kPa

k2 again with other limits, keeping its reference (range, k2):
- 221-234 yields 225.0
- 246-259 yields 247.5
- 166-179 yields 177.5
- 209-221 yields 220.0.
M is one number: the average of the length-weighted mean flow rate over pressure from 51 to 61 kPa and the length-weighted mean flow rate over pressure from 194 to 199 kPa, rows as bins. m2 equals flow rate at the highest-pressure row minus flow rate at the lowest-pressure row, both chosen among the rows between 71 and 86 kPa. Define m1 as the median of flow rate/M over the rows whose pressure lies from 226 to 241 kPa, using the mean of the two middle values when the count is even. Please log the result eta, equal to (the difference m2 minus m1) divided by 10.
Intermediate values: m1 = 1.36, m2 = 2.1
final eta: 0.08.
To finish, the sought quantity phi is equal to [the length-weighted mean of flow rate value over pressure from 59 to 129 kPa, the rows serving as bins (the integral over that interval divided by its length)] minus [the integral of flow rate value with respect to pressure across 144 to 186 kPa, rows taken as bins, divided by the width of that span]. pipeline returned -1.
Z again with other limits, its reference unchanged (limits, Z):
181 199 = -0.136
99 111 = -0.096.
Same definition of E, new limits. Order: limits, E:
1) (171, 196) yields 2.71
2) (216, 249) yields 2.75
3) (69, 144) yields 2.56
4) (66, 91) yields 2.30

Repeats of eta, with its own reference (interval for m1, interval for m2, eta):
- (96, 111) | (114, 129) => -0.10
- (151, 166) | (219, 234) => -0.11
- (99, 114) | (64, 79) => 0.08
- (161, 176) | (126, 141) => -0.08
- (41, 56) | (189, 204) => -0.15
